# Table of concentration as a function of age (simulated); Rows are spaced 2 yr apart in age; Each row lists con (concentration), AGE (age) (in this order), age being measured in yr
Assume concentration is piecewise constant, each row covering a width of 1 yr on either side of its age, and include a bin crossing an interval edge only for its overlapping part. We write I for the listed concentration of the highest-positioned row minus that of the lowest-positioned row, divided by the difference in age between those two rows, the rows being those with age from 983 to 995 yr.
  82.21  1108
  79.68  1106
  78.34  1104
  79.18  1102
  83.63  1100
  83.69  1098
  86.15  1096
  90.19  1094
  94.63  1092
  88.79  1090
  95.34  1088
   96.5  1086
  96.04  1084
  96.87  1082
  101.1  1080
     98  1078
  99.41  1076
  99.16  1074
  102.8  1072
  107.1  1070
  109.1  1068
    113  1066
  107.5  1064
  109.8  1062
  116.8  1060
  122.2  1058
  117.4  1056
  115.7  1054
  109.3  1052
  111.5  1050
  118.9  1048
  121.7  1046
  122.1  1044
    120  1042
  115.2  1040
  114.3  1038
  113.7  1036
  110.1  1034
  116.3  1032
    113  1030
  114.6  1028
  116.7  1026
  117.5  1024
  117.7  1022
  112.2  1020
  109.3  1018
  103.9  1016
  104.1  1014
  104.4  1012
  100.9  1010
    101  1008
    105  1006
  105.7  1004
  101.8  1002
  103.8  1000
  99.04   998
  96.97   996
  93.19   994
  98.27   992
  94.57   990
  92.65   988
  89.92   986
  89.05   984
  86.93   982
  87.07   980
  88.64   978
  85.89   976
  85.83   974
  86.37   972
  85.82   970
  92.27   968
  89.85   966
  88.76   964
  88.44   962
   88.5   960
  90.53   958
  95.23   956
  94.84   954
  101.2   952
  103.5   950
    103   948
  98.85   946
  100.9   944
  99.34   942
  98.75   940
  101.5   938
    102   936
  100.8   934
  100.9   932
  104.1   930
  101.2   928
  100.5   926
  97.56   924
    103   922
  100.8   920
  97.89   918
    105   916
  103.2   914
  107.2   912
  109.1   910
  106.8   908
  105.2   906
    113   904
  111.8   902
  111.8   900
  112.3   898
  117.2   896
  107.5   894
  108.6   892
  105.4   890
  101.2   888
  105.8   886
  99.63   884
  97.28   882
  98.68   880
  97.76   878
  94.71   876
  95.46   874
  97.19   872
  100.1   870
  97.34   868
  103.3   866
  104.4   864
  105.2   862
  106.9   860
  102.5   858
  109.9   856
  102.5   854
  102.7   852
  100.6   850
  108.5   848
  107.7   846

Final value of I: 0.4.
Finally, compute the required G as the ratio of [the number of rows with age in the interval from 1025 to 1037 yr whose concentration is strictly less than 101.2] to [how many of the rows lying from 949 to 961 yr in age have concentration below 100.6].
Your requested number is 0.00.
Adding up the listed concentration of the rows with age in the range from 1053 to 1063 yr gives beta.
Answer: 582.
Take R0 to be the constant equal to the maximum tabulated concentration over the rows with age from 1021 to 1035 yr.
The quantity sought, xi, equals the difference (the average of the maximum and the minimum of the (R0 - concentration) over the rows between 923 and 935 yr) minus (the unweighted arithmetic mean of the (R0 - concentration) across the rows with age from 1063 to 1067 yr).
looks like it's 9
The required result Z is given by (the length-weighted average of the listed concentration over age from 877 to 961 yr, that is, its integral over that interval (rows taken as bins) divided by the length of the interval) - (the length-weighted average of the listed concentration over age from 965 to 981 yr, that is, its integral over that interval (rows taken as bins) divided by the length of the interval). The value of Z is 15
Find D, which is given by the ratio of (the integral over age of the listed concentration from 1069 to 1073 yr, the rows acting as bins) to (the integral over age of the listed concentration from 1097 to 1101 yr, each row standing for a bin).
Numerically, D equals 1.25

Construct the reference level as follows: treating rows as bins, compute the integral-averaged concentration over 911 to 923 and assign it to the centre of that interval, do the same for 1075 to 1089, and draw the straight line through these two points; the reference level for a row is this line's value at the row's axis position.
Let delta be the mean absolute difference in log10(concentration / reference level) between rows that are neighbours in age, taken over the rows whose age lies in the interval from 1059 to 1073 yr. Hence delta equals 0.016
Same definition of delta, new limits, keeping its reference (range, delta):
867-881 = 0.009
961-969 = 0.006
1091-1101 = 0.013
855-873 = 0.014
